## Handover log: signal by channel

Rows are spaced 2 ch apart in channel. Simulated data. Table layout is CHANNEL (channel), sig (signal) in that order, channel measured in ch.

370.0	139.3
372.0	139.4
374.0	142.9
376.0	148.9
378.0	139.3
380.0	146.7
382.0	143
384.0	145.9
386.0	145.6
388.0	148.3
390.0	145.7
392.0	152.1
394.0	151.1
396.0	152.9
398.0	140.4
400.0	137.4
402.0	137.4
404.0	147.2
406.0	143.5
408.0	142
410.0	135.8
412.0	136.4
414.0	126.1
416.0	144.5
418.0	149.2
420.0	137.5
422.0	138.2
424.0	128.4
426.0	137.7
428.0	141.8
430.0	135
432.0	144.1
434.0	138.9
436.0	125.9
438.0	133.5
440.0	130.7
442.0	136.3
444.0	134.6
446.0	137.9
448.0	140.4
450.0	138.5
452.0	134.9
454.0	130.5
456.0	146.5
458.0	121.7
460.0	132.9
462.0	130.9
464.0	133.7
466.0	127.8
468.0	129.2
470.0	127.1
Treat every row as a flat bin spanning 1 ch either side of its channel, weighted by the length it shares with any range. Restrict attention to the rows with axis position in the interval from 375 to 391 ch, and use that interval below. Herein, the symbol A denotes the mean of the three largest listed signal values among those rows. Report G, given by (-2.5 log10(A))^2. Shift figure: 29.4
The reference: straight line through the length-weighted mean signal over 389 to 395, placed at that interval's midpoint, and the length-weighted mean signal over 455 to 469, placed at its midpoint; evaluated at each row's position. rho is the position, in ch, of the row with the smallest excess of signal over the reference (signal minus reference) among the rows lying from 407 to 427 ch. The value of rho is 414.0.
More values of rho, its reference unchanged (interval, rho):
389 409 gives 400.0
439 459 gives 458.0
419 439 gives 424.0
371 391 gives 372.0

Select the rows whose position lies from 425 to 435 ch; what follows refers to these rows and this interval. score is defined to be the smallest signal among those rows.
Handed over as 135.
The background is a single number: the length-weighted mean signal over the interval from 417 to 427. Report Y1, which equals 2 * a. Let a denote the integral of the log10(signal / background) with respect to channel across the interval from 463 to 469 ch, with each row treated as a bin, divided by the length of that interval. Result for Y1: -0.052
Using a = -0.026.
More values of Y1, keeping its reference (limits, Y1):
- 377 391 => 0.041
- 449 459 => -0.026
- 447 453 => -0.002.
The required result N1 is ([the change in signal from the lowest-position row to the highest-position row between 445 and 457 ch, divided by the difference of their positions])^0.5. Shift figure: 0.93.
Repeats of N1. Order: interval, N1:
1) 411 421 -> 0.37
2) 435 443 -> 1.32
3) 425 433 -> 1.03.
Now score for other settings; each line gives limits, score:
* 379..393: 143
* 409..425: 126.1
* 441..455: 130.5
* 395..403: 137.4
